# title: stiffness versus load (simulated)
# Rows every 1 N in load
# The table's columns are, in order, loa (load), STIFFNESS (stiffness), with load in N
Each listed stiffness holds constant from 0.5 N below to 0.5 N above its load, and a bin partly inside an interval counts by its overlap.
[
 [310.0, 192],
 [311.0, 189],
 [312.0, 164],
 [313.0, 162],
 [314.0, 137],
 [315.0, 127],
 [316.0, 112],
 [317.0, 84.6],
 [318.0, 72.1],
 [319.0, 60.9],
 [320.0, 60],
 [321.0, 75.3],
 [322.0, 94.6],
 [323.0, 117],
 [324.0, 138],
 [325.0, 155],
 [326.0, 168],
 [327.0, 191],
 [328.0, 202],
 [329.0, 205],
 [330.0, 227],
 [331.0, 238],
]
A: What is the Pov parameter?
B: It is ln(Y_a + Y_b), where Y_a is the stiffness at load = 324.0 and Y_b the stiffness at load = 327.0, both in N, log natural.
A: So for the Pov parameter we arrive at 5.80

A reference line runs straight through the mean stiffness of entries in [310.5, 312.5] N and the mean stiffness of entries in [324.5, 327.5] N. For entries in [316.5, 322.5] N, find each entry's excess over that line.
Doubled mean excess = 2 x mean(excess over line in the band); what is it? -198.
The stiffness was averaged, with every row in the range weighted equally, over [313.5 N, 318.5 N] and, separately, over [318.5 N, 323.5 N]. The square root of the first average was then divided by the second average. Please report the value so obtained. 0.13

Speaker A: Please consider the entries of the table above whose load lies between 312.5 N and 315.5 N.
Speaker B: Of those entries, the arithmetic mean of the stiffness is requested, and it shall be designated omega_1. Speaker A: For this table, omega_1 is 142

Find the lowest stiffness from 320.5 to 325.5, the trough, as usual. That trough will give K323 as 75.3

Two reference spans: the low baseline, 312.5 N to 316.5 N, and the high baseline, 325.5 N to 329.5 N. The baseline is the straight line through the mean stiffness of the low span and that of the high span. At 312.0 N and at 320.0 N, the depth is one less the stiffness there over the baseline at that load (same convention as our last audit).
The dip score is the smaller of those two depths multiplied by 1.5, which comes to -0.49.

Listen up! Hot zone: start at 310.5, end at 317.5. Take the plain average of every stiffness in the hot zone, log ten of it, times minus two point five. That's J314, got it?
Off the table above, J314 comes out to -5.36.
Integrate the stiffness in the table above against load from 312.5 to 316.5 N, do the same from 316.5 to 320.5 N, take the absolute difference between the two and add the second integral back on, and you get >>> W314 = 538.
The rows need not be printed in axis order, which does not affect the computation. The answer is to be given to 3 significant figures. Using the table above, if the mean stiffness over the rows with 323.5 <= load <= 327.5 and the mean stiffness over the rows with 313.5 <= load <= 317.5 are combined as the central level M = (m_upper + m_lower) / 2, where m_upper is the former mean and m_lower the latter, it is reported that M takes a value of 139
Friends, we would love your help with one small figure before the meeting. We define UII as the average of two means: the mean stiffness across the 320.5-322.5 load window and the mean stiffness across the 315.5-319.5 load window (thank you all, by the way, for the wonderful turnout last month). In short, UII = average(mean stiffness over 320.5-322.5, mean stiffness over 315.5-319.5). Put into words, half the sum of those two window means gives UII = 84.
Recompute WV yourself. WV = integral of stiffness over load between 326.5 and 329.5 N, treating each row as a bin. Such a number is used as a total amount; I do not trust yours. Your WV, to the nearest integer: 598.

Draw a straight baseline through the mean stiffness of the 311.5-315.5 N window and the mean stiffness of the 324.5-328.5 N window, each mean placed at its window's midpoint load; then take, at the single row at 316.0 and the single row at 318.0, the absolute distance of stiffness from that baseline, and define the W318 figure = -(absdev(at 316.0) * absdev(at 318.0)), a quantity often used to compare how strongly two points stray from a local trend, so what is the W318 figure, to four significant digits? -3587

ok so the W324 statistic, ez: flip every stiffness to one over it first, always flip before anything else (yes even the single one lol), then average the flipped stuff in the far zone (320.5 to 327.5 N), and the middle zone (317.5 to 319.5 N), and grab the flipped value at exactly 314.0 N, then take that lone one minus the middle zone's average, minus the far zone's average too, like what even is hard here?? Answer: -0.016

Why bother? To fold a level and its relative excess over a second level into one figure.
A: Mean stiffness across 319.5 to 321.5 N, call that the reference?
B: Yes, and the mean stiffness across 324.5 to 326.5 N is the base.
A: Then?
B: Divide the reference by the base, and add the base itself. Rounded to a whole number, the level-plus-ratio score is 162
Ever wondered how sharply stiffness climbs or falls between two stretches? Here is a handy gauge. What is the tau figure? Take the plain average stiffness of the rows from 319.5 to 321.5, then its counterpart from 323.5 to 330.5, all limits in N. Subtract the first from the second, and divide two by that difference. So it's 0.017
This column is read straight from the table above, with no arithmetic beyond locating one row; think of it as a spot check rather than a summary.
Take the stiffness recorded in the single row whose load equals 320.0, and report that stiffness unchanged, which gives 60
